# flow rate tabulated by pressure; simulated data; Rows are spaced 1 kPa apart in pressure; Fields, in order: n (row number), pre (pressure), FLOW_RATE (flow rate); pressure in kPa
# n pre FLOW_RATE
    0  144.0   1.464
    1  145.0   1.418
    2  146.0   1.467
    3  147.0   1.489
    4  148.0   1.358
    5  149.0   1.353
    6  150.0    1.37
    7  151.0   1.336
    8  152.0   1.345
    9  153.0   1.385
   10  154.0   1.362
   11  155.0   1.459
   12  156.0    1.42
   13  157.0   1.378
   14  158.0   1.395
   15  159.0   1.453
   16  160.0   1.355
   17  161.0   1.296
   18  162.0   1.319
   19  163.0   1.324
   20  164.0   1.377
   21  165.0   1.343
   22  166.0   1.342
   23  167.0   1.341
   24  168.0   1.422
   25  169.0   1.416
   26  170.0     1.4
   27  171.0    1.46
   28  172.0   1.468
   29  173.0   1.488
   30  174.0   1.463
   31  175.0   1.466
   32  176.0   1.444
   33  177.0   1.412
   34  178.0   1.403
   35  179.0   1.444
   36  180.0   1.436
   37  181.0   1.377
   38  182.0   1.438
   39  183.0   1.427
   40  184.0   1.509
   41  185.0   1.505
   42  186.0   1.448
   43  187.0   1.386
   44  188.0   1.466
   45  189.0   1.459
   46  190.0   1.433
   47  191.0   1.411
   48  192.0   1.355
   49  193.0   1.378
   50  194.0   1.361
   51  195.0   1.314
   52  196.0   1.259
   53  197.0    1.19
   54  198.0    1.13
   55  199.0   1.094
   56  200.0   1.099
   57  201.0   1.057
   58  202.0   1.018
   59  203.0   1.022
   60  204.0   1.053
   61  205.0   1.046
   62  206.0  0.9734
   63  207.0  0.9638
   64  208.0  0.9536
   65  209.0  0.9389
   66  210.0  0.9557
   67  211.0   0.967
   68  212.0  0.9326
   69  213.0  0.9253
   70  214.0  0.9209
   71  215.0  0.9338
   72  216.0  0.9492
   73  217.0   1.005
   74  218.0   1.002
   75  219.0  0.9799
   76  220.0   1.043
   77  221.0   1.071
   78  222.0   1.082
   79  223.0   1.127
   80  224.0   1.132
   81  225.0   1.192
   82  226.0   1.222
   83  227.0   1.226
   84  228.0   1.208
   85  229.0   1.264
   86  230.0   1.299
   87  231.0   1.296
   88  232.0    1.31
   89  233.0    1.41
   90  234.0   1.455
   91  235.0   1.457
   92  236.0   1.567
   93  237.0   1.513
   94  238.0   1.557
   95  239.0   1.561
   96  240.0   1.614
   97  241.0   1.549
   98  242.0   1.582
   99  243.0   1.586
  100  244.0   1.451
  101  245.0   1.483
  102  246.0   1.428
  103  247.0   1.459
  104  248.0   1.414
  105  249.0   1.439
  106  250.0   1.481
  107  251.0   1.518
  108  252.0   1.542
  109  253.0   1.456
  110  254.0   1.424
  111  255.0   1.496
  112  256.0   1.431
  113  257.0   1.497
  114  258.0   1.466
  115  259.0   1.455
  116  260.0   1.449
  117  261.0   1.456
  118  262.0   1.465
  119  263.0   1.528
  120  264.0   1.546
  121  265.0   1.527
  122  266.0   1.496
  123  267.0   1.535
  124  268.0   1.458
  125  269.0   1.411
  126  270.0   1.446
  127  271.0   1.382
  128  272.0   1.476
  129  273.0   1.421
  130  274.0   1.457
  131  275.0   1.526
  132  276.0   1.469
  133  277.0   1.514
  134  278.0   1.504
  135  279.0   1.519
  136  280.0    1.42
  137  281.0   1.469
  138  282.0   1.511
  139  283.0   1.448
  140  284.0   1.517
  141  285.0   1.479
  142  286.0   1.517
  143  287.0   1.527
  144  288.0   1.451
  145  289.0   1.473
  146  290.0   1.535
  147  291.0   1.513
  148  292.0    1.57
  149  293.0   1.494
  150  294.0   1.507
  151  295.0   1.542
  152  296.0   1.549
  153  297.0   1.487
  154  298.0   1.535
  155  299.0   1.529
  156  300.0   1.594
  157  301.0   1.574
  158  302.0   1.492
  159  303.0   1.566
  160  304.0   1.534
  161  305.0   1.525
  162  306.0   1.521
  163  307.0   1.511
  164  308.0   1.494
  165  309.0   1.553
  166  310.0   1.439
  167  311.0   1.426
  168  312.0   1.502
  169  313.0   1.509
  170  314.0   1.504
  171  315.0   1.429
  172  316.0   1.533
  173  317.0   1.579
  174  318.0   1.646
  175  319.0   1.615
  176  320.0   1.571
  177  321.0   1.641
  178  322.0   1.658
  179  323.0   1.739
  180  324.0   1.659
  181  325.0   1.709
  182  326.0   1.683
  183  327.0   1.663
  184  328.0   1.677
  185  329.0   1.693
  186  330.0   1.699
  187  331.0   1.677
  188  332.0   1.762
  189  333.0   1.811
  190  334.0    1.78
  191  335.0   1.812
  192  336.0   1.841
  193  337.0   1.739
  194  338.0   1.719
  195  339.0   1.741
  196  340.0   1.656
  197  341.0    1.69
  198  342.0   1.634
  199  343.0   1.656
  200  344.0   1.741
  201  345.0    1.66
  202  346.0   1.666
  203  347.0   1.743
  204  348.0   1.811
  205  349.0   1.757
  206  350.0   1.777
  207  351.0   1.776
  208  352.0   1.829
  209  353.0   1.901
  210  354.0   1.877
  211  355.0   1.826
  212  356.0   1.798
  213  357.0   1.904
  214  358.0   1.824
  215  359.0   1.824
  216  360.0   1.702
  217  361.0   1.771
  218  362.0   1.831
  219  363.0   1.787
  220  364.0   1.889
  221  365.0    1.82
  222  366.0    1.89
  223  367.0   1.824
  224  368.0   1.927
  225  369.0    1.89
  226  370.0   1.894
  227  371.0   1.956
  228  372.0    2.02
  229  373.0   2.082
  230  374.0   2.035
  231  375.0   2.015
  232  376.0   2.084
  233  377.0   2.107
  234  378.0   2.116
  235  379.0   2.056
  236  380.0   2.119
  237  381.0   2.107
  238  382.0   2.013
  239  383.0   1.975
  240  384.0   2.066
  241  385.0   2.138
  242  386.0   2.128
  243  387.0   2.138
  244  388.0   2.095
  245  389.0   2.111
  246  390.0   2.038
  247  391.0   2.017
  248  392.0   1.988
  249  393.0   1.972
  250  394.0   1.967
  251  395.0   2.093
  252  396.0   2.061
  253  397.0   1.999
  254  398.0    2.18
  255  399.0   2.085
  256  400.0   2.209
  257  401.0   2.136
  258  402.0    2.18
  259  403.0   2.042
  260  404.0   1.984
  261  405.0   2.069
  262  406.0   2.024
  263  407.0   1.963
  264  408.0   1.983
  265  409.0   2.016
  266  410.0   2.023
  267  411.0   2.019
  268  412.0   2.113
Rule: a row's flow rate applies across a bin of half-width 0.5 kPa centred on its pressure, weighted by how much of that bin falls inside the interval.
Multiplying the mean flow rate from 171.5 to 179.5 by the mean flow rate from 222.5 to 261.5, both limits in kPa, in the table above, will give 2.06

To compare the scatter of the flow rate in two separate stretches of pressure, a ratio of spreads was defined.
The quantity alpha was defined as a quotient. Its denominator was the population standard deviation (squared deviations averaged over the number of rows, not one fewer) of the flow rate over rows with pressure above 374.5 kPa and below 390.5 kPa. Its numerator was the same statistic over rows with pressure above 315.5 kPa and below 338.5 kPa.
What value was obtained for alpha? 1.6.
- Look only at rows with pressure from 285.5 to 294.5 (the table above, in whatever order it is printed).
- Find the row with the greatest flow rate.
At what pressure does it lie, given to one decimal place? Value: 292.0 kPa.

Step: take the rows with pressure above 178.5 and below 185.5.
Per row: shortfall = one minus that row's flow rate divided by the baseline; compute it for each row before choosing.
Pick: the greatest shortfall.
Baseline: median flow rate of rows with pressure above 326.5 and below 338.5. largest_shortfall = 0.20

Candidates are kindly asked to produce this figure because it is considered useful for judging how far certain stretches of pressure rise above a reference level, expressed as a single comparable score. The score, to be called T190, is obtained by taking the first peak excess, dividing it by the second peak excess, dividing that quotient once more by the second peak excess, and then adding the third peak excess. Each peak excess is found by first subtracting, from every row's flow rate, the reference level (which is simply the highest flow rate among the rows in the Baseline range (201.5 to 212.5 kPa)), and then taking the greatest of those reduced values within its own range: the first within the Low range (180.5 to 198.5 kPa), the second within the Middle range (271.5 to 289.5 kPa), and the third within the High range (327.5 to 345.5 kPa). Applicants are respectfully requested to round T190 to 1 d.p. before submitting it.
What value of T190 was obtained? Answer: 2.8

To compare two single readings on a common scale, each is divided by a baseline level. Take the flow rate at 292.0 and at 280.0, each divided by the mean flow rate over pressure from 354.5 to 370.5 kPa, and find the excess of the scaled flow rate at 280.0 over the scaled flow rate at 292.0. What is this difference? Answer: -0.08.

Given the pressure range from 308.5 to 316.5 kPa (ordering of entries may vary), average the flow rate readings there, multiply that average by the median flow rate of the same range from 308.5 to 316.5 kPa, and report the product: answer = 2.2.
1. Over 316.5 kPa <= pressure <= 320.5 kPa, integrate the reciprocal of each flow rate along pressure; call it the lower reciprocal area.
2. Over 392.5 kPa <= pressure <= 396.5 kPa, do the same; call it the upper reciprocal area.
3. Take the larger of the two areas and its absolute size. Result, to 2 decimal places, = 2.50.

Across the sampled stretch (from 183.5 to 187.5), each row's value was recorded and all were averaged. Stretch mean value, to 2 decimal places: 1.46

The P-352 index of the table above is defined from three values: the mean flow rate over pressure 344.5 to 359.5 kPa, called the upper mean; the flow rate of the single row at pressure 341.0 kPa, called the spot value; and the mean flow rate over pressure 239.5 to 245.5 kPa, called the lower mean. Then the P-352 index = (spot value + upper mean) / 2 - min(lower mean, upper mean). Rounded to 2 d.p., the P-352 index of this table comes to 0.20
